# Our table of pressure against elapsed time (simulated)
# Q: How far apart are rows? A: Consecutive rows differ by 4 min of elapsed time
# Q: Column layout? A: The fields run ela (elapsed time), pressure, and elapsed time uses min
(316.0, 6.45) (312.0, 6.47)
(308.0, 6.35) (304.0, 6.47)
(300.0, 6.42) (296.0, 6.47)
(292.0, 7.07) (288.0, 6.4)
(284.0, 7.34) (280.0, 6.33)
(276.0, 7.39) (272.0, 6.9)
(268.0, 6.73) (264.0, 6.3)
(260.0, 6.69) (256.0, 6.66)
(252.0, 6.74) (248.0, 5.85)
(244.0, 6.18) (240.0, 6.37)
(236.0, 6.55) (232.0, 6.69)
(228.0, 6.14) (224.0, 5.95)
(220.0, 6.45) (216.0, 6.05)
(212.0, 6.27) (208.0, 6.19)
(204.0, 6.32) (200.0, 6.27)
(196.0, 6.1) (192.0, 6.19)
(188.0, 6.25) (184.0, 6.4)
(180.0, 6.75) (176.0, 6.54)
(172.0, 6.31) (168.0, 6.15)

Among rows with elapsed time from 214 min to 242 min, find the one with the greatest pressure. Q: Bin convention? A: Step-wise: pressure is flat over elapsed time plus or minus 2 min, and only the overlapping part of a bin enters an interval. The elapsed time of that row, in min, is 232.0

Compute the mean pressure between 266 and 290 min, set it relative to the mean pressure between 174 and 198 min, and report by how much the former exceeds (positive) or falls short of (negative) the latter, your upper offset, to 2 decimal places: 0.48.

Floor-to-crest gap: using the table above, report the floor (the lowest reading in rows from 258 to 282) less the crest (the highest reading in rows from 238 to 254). -0.44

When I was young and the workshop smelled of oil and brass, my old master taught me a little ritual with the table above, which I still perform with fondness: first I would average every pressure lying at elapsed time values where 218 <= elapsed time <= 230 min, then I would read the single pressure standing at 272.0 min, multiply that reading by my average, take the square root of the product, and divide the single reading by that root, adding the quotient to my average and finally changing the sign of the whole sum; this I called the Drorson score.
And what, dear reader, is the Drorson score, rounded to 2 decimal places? -7.24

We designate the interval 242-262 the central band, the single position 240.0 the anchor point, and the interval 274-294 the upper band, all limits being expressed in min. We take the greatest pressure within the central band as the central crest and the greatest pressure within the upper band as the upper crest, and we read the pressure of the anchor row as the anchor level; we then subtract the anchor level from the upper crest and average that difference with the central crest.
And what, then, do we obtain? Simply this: 3.88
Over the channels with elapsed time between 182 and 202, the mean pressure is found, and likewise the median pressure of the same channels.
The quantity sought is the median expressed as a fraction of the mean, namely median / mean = 1.00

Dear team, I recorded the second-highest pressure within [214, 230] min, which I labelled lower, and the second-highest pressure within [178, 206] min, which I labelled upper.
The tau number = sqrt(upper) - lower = -3.61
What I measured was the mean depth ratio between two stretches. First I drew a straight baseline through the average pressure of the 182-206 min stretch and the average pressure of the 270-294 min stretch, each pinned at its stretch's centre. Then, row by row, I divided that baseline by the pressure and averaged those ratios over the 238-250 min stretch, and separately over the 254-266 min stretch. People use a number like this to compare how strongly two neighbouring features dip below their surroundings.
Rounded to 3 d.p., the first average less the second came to 0.051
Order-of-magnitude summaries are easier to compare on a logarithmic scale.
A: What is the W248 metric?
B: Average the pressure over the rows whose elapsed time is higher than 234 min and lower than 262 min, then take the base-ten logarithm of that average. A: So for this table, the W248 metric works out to 0.809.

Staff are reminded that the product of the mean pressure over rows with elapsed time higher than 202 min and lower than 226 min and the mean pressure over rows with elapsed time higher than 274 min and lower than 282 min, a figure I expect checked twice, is 42.6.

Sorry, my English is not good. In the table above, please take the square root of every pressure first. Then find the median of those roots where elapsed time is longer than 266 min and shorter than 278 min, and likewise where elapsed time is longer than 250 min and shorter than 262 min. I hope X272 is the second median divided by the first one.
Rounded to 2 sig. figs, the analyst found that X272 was 0.98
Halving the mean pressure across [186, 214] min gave 3.11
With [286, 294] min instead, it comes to 3.37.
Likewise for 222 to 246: 3.16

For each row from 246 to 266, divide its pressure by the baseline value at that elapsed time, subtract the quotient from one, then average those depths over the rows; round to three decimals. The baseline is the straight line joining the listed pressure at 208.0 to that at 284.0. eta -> 0.068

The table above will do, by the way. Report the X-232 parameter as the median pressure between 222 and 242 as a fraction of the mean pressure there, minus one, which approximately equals 0.0047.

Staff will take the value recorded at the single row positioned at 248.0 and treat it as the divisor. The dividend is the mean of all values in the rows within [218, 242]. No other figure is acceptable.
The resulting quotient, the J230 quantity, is 1.09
